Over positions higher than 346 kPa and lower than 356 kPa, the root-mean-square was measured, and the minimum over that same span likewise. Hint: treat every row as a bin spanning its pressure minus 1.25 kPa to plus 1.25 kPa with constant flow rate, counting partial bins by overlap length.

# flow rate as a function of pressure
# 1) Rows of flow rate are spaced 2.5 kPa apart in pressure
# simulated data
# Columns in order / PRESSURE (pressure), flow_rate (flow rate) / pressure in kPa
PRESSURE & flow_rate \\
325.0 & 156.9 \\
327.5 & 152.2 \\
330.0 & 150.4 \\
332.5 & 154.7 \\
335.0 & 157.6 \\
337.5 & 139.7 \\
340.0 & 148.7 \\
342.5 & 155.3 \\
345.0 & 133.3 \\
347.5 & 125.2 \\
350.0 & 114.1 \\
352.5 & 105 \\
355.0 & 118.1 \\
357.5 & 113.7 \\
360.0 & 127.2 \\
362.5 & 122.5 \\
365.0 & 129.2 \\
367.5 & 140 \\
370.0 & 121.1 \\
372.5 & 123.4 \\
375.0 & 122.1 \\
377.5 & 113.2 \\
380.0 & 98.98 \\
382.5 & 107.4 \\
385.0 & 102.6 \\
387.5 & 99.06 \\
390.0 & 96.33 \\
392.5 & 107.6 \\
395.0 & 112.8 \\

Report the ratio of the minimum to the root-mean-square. 0.907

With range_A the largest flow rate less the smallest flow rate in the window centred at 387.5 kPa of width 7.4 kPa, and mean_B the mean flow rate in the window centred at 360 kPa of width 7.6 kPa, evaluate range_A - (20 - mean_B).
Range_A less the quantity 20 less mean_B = 107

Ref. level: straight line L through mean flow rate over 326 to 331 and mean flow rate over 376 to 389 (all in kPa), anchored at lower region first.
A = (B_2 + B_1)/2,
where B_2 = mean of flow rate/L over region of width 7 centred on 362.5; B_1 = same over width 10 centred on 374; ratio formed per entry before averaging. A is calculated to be 1.05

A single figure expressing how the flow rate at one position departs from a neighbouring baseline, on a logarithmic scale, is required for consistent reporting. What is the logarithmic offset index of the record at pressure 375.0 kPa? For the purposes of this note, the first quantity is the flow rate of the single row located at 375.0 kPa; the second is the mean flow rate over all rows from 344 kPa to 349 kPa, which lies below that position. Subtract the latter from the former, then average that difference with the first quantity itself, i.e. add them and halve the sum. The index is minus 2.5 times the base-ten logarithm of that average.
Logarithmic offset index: -4.4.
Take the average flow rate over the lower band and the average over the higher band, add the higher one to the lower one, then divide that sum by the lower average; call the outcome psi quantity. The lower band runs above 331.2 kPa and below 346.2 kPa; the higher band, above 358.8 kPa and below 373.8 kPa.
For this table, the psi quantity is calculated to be 1.86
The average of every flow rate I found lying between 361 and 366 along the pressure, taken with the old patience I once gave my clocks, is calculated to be 126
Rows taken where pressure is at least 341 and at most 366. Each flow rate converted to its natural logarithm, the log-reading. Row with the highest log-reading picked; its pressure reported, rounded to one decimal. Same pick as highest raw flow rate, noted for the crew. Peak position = 342.5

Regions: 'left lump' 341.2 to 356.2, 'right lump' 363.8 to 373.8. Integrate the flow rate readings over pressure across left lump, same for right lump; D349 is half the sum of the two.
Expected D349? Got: 1581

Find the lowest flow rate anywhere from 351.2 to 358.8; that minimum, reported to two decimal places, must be 105.00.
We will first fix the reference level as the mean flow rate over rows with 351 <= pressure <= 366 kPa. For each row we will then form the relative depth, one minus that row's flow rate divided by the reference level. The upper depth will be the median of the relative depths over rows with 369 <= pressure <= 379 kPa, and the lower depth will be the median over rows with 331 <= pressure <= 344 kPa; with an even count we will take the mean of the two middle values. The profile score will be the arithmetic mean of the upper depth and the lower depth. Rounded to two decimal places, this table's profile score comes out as -0.16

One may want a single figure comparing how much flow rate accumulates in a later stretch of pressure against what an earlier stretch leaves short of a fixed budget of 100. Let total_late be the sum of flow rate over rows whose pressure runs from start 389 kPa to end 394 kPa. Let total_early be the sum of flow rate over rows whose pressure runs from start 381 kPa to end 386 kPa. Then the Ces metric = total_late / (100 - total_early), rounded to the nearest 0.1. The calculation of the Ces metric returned -1.9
